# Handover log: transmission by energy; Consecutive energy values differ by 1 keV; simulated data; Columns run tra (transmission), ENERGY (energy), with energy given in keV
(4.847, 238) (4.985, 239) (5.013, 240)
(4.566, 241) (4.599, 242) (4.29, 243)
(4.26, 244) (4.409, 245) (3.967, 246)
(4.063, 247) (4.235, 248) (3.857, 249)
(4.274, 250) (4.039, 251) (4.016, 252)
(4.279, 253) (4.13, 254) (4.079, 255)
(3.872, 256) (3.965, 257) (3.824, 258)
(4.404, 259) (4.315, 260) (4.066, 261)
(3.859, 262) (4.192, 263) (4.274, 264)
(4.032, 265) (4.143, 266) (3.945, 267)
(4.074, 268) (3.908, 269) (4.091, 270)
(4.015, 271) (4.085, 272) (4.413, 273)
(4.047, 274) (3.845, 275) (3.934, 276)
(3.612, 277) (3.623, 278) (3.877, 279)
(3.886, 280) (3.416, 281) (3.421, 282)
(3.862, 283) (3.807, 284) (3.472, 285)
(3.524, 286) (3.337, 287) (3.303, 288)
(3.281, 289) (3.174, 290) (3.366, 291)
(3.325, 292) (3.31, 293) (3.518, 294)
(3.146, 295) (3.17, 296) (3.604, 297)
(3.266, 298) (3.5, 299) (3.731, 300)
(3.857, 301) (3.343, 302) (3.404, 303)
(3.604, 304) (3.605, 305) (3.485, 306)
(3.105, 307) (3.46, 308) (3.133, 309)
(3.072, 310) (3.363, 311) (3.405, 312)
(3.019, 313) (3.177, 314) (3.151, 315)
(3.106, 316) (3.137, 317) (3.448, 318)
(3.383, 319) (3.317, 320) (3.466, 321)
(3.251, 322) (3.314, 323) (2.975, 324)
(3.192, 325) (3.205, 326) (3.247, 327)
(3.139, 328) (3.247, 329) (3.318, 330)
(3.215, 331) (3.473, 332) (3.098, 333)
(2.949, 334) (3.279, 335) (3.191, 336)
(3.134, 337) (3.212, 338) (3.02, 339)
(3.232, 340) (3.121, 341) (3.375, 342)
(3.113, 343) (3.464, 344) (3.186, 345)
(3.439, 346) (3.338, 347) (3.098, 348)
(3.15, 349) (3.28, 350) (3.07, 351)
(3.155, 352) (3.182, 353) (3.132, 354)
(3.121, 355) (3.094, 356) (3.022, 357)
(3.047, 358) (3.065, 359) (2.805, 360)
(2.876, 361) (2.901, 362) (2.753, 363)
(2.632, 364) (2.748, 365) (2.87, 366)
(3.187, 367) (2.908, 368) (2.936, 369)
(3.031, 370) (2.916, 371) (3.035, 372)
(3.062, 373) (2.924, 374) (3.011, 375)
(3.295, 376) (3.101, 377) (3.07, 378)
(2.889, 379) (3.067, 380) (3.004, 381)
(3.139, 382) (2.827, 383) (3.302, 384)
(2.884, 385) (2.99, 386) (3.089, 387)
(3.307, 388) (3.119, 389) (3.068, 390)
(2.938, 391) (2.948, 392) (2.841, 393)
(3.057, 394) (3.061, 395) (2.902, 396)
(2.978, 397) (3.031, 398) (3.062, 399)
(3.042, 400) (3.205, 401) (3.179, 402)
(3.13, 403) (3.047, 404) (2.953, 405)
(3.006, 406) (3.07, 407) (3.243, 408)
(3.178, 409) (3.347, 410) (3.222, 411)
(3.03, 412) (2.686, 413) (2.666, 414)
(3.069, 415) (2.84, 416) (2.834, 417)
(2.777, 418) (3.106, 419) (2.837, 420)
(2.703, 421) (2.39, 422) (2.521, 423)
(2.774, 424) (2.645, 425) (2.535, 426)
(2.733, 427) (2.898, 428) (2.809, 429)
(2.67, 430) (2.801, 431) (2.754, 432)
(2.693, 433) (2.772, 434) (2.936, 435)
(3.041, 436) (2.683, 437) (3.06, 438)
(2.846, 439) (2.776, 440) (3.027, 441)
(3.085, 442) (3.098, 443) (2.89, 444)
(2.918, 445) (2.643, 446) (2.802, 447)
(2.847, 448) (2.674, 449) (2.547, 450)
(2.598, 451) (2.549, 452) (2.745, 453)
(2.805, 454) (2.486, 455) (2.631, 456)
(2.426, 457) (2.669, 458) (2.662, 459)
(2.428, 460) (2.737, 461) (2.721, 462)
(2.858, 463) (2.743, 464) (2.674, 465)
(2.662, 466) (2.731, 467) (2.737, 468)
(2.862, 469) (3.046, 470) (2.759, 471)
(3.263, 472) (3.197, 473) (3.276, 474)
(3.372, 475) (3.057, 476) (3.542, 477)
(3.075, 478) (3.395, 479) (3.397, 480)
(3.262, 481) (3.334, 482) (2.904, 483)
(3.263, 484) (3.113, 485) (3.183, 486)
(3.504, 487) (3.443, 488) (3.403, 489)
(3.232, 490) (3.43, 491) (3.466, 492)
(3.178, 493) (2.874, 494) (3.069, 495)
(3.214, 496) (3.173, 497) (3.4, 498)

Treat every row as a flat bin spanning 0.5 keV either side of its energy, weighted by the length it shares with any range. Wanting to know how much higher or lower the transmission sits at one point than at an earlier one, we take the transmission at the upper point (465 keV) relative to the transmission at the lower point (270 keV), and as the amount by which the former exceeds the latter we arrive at -1.42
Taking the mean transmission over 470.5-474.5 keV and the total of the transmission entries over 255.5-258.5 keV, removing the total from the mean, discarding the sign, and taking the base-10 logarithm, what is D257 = 0.93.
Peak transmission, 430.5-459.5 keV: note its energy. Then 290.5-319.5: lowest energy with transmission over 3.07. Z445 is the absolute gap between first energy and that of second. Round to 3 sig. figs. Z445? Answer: 152 keV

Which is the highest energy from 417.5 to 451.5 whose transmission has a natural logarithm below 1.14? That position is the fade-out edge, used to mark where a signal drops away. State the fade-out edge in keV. 451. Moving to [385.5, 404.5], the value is 404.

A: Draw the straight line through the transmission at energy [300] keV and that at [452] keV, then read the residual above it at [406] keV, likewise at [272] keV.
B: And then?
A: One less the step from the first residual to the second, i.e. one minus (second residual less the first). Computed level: 0.96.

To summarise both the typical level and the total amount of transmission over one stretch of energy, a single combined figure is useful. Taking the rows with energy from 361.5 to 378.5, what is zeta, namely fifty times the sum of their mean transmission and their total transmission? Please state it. 2667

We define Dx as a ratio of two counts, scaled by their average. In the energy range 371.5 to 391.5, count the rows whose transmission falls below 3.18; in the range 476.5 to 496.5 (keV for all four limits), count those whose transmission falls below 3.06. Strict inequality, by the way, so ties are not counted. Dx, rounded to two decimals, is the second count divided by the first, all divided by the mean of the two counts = 0.01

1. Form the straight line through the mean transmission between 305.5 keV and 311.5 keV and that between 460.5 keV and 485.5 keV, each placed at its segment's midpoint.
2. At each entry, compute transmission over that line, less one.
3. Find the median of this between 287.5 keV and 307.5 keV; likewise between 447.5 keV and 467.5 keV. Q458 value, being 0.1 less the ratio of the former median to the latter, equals 0.26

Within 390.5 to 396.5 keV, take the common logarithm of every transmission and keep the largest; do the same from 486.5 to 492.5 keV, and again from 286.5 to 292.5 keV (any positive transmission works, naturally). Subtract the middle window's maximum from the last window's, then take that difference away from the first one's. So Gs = 0.50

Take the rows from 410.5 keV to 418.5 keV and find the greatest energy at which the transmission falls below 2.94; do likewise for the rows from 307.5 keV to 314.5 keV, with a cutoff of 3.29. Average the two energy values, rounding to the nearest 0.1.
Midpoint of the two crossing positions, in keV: 366.0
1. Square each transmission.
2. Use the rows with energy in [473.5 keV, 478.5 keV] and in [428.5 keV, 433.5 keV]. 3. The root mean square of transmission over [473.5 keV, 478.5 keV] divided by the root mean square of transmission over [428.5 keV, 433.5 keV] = 1.19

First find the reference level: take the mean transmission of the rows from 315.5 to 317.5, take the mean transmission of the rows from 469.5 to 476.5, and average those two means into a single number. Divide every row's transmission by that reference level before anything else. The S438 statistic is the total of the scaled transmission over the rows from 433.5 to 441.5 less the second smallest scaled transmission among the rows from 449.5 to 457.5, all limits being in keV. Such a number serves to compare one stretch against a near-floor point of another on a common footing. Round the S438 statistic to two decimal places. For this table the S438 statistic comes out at 6.60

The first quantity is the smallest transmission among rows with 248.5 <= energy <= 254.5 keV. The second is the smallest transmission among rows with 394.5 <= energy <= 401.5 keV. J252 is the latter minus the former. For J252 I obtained -1.0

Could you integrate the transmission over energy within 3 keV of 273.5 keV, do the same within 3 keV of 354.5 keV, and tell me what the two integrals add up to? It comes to 43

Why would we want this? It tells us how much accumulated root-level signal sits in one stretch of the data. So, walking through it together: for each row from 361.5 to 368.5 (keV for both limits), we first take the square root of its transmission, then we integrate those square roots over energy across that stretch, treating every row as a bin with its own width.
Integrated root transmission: 11.8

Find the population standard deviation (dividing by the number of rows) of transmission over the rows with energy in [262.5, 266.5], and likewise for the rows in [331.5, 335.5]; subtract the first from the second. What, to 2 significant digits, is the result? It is 0.11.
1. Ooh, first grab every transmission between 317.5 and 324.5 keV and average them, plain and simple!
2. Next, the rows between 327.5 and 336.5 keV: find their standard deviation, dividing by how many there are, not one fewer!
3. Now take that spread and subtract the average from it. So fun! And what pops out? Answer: -3.2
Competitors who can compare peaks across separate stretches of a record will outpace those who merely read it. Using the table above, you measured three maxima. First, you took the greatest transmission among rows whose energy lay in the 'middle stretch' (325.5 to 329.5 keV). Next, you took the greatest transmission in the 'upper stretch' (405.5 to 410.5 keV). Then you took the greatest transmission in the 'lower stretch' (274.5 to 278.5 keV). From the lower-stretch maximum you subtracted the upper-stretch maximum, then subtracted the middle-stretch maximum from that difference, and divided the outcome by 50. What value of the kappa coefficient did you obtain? -0.053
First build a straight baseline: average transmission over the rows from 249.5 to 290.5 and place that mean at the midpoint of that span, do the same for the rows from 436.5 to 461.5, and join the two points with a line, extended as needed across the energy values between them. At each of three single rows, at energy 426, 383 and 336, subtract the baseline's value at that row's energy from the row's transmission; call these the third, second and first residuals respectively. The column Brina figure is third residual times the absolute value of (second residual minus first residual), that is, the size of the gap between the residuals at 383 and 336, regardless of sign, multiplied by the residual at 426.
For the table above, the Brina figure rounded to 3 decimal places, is -0.022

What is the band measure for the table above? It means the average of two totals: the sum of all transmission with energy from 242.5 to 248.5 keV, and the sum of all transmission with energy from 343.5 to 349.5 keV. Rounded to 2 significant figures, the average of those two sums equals 22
